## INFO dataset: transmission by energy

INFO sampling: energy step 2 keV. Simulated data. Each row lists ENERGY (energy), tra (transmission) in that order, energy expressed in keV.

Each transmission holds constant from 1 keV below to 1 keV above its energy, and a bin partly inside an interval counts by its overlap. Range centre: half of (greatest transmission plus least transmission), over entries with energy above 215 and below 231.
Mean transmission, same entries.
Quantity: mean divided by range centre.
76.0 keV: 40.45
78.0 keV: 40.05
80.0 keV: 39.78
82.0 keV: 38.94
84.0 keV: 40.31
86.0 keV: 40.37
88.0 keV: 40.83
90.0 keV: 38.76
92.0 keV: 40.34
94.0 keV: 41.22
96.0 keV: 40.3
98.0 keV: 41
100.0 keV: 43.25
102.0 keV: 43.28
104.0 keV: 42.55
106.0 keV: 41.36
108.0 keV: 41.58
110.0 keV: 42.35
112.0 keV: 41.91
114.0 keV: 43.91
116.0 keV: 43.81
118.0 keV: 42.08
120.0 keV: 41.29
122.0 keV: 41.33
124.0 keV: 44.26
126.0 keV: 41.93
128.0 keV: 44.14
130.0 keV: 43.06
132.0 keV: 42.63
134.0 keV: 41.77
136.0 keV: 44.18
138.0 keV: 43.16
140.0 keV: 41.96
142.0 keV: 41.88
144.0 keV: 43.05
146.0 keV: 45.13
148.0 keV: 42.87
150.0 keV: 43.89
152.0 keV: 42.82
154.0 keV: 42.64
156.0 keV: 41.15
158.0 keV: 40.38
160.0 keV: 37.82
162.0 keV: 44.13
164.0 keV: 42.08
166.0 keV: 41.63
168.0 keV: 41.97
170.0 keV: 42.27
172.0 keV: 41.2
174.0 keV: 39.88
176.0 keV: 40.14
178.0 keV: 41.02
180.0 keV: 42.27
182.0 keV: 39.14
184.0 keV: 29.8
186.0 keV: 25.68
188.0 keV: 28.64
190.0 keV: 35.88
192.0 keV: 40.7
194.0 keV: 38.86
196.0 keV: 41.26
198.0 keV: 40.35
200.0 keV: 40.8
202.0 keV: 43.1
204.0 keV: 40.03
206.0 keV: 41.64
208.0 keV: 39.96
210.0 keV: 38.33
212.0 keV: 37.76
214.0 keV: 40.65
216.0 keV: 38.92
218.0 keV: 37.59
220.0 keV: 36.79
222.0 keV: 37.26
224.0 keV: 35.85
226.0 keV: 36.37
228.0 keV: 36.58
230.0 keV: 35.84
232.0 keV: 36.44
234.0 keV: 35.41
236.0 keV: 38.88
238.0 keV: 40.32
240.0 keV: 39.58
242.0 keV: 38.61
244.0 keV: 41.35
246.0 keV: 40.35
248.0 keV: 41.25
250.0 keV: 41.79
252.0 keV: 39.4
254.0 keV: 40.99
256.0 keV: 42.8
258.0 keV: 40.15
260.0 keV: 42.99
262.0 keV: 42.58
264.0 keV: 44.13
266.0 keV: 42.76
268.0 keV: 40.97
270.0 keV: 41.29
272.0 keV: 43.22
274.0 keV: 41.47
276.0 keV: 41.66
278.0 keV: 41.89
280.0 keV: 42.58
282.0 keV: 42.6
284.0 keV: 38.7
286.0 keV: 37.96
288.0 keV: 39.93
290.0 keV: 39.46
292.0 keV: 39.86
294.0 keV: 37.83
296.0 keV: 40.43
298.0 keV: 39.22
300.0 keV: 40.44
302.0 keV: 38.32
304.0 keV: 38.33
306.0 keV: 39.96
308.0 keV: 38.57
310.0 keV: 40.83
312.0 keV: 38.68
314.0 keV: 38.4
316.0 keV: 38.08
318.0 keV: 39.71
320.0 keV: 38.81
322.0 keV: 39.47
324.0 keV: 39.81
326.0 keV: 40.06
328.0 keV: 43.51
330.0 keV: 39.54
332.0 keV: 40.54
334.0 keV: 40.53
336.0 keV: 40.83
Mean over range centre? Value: 0.99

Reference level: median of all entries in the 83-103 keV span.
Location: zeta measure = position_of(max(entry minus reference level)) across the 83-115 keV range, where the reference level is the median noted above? 114.0 keV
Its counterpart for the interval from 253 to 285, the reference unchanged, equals 264.0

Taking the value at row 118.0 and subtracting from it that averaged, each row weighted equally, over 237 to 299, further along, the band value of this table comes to 1.2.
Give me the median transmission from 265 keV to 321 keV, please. 39.9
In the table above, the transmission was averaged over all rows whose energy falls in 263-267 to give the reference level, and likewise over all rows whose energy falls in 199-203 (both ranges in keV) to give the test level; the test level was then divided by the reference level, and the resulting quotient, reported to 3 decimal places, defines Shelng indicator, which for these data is 0.966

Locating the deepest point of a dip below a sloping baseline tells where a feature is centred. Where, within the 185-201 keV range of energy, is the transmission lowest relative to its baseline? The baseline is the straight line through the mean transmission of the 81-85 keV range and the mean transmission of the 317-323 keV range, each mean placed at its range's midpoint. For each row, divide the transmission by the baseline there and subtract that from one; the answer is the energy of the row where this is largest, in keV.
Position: 186.0 keV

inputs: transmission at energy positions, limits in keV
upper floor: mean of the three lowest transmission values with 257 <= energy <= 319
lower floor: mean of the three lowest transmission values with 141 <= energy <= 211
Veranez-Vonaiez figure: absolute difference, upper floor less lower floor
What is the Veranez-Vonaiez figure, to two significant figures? 9.9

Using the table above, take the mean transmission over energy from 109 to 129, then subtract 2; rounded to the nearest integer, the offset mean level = 41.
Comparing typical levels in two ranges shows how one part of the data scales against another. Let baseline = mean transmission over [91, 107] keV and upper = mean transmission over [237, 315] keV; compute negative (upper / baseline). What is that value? -0.97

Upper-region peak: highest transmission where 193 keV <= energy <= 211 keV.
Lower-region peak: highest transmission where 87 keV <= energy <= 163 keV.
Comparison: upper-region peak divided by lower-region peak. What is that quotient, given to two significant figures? 0.96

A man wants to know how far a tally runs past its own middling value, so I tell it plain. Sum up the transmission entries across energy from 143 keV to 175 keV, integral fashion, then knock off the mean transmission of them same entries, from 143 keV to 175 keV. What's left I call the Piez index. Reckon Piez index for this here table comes 1304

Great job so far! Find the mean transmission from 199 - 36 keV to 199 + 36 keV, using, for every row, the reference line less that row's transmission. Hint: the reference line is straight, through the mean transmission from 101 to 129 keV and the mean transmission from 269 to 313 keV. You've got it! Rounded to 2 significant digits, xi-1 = 3.0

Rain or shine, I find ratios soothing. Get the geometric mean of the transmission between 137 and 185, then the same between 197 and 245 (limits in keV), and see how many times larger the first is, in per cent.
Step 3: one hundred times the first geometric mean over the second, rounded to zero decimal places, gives 107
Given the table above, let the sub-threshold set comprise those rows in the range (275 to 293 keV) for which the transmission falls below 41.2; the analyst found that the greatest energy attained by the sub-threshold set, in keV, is 292.0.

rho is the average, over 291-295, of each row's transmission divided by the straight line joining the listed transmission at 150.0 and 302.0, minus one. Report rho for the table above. 0.01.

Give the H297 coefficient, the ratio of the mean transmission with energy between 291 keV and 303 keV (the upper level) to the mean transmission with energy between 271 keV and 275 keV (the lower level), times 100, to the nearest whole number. 93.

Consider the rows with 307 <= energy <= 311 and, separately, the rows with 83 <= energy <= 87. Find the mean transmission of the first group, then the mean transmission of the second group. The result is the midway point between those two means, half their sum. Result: 40.0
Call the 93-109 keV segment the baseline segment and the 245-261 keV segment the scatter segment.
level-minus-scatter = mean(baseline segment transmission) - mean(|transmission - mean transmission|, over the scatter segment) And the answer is 40.8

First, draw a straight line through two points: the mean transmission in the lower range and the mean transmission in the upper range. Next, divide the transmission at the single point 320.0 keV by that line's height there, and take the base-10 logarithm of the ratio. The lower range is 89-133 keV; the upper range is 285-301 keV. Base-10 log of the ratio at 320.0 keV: 0.00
